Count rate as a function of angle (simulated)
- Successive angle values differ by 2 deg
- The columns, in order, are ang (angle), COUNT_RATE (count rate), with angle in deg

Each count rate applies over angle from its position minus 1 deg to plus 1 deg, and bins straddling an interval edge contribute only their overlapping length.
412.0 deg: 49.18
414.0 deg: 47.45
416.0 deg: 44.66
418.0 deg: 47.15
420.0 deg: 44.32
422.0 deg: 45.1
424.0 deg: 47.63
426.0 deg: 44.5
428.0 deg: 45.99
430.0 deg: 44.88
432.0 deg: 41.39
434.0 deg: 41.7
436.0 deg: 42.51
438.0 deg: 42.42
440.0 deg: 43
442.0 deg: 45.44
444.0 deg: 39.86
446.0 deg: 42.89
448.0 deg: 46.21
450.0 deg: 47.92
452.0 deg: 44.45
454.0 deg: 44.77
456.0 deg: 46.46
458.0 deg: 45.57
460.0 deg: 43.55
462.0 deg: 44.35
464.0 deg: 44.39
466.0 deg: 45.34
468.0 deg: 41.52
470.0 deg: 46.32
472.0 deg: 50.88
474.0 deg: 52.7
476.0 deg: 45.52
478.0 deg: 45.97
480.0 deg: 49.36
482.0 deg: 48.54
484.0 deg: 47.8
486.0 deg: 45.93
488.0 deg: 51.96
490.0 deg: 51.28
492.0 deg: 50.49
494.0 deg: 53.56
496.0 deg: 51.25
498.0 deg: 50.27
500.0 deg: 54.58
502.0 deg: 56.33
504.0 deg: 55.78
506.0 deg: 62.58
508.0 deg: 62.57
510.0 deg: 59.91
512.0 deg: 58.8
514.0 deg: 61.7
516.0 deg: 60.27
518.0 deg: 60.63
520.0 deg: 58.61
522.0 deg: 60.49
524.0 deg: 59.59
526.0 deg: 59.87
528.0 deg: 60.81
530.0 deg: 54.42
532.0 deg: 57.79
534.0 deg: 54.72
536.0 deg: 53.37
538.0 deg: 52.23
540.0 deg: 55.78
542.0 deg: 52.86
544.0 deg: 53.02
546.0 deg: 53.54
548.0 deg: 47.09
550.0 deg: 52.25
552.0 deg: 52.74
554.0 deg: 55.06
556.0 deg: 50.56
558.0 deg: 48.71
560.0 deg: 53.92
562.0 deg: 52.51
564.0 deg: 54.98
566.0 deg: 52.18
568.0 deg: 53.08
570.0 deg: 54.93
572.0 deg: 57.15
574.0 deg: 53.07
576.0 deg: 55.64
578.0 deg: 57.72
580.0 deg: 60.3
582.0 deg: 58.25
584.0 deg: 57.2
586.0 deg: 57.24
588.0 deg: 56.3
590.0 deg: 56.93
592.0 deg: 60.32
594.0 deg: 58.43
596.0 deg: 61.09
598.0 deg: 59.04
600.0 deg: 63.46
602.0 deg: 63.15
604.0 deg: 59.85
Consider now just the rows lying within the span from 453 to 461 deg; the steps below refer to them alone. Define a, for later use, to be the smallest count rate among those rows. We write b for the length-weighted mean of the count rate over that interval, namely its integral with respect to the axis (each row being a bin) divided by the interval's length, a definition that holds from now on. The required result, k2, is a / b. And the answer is 0.966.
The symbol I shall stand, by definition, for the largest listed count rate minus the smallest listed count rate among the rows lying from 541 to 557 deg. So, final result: 8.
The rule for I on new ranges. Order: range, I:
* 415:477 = 13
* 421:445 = 8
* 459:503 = 15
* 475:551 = 17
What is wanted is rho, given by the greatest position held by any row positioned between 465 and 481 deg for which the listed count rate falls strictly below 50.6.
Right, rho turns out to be 480.0 deg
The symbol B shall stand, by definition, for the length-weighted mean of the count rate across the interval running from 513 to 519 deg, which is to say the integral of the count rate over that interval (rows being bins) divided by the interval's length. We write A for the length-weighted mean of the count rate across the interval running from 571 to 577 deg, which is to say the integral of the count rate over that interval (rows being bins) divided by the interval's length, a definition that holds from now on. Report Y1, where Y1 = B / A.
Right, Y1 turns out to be 1.10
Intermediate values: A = 55.3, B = 61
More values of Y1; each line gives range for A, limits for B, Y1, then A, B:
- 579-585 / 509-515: 1.03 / 58.6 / 60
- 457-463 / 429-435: 0.96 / 44.5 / 43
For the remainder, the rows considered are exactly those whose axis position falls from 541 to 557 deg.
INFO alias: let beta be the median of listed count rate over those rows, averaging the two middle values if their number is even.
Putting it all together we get 53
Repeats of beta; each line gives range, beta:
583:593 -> 57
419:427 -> 45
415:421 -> 45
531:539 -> 54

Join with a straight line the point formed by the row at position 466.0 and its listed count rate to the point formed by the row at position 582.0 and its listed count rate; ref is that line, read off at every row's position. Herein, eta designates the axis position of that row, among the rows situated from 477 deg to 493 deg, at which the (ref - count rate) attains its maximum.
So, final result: 486.0 deg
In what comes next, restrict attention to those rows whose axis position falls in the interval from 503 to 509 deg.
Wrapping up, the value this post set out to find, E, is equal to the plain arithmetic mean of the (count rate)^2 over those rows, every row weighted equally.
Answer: 3648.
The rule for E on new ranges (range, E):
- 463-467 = 2013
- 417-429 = 2098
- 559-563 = 2832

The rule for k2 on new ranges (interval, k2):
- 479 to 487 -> 0.959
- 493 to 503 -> 0.945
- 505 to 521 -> 0.967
